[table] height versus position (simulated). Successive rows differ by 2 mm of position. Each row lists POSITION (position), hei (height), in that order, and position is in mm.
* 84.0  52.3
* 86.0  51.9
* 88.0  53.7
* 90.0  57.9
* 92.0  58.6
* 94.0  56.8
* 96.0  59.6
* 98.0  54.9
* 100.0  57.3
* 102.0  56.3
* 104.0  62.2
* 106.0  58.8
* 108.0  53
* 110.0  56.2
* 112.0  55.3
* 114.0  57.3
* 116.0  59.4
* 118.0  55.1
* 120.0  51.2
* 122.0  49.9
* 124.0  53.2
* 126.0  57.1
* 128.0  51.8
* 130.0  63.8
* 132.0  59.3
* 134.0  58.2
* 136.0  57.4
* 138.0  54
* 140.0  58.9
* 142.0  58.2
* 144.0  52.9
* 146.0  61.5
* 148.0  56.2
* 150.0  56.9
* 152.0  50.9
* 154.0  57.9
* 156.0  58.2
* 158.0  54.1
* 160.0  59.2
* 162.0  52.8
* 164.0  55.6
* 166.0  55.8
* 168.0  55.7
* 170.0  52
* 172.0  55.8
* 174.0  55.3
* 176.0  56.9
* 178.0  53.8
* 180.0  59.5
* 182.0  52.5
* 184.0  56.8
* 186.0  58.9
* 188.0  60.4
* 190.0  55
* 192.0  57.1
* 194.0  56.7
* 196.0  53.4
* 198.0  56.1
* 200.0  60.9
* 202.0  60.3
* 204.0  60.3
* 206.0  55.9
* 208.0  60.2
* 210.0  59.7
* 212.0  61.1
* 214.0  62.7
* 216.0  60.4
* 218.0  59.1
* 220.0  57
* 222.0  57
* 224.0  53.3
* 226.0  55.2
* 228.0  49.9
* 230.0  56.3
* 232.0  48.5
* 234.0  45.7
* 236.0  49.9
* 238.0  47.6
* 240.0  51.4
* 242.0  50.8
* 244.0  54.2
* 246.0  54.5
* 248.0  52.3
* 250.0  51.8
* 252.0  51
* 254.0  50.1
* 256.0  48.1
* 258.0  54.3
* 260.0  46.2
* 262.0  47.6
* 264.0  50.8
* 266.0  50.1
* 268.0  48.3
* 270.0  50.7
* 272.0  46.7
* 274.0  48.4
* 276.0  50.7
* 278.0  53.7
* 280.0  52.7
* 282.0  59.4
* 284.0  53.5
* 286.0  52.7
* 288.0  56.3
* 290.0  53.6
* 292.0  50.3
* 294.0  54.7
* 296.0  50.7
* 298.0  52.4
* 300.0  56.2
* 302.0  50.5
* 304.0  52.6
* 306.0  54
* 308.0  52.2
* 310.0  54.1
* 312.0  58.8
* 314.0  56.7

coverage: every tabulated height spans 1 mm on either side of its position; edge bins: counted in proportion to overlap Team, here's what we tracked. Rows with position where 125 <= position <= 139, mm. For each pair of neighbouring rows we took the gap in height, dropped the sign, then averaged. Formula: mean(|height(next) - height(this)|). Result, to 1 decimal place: 4.5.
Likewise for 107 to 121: 2.7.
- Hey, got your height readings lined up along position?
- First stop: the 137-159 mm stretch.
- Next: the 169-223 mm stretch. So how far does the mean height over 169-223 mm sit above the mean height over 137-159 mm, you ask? 1.2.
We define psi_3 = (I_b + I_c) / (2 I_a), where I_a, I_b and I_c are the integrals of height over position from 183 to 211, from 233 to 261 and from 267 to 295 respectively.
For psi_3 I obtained 0.89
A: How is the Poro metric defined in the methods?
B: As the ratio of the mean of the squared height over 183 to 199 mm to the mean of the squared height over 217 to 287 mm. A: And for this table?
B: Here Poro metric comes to 1.20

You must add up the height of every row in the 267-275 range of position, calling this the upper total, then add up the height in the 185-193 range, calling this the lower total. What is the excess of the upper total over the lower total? -37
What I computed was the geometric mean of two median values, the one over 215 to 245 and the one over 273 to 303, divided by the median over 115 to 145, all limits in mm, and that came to 0.928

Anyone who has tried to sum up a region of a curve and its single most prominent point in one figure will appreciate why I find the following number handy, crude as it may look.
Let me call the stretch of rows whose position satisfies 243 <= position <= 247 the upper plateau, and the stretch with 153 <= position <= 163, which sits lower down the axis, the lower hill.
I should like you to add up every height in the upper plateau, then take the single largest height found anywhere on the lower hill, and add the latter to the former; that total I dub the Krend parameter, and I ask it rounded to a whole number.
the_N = 168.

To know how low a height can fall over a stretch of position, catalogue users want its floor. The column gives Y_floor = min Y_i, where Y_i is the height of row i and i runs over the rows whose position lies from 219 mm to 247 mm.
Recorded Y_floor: 45.7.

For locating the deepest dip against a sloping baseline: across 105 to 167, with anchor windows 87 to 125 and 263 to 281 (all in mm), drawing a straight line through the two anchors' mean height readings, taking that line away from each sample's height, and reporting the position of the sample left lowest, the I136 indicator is 122.0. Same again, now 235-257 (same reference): 238.0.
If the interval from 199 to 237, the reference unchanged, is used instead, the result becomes 234.0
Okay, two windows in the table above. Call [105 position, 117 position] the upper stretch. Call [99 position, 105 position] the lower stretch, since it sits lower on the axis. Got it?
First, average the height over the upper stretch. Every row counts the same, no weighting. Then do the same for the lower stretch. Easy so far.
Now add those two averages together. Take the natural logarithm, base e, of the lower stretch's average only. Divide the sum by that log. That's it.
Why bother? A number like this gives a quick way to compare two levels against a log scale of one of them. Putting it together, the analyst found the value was 28.3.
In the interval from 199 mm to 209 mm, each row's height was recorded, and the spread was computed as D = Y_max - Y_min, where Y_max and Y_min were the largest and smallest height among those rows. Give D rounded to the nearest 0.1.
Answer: 5.0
